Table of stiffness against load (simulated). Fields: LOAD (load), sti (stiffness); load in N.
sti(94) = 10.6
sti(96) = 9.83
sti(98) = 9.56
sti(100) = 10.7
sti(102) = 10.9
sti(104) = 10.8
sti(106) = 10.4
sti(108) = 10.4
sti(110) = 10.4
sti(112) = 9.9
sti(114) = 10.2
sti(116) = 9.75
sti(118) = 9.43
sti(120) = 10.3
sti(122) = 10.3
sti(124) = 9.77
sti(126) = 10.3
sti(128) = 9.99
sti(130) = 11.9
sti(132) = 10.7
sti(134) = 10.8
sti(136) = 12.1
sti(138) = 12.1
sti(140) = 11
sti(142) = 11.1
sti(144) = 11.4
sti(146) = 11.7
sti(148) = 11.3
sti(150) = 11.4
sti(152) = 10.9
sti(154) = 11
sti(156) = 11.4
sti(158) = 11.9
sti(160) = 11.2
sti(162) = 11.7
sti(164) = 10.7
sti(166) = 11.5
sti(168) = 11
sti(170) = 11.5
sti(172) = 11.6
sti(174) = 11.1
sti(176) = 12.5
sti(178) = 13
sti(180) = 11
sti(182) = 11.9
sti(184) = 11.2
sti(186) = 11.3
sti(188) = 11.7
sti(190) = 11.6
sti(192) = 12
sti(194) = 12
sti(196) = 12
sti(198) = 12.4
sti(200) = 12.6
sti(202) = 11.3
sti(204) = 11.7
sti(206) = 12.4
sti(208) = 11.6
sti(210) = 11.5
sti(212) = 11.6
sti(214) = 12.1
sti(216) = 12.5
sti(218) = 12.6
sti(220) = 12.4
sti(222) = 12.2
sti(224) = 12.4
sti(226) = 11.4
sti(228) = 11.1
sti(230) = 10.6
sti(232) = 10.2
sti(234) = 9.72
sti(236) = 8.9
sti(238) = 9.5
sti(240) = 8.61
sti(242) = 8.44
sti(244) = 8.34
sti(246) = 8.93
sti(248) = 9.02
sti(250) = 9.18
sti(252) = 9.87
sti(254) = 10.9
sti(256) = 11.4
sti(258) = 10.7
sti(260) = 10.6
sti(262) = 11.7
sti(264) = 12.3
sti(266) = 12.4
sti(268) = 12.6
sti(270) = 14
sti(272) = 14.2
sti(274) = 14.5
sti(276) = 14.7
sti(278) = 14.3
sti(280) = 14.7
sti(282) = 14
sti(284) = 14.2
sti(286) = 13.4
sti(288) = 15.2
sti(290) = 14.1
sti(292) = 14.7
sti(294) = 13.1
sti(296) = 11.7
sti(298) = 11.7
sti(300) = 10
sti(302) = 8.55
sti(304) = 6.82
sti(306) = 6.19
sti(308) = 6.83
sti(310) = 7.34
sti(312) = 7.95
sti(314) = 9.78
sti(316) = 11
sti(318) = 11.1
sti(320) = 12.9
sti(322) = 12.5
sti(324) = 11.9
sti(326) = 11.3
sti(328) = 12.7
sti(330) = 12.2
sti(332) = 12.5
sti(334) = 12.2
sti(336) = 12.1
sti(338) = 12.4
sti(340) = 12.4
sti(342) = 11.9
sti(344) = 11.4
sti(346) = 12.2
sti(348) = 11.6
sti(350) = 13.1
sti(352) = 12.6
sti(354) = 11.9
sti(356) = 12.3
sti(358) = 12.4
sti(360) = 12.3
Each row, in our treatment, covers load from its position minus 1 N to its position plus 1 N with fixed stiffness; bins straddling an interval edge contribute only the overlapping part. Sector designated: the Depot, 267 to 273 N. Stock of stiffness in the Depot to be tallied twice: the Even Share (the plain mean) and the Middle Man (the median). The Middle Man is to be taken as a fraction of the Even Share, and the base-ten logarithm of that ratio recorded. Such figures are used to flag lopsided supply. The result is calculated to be 0.013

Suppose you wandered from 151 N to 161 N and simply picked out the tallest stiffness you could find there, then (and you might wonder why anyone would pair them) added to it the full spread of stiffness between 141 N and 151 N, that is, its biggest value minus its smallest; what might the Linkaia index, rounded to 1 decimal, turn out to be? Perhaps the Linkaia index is 12.5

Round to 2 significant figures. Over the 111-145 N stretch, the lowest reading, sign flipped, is -9.4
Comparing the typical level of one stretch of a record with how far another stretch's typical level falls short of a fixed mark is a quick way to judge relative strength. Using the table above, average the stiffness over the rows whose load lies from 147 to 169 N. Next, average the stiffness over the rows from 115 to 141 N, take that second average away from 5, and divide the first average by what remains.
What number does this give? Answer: -2.00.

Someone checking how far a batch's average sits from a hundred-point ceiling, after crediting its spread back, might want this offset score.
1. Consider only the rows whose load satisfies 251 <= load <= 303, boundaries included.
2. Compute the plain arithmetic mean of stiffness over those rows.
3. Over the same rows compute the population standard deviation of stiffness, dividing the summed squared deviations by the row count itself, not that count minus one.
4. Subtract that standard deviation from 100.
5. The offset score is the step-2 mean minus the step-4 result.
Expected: -85.5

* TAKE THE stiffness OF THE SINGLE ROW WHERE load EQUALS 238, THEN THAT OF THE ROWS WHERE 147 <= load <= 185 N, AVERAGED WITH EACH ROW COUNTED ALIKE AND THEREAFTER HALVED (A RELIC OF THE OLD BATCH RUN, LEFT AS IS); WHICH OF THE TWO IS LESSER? 5.73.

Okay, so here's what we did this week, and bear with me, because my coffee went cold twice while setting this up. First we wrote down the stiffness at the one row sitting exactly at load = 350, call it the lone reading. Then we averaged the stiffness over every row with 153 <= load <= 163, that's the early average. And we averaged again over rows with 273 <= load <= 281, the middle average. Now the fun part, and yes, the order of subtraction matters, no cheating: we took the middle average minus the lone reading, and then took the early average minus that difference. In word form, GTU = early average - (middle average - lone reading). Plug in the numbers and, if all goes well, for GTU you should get 10.0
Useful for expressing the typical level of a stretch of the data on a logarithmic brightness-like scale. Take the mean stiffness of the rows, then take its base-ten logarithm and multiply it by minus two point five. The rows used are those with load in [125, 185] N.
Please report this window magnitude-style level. -2.64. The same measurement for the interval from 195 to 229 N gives -2.70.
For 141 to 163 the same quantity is -2.64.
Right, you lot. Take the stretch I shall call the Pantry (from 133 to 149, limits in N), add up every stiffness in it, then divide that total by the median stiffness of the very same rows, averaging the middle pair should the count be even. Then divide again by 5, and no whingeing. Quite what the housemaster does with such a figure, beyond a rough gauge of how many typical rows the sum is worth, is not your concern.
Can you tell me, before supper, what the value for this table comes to 1.61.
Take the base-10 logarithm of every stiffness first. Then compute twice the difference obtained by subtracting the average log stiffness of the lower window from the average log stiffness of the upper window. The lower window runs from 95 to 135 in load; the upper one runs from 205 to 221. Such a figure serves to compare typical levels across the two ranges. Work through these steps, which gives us 0.14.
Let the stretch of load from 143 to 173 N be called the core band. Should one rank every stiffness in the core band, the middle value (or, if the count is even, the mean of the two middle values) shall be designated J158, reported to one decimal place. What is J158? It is 11.4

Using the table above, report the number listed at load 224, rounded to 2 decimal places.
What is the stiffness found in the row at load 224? 12.40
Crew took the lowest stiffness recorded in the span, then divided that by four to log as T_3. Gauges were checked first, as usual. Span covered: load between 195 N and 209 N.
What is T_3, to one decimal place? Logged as 2.8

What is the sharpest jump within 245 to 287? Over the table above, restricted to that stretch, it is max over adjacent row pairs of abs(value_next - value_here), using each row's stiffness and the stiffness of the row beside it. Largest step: 1.40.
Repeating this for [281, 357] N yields 1.83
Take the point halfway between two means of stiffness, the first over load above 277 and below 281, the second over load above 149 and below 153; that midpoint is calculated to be 12.8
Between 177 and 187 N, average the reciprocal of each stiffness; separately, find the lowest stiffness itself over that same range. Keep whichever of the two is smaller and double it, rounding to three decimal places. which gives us 0.172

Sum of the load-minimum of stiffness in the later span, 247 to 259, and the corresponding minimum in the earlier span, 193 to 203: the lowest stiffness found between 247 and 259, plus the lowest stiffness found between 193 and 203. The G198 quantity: 20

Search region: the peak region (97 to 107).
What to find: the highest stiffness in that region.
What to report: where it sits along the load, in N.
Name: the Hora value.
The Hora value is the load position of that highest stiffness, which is 102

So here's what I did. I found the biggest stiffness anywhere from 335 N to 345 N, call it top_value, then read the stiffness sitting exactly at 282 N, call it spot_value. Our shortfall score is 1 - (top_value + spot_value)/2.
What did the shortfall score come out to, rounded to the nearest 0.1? -12.2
